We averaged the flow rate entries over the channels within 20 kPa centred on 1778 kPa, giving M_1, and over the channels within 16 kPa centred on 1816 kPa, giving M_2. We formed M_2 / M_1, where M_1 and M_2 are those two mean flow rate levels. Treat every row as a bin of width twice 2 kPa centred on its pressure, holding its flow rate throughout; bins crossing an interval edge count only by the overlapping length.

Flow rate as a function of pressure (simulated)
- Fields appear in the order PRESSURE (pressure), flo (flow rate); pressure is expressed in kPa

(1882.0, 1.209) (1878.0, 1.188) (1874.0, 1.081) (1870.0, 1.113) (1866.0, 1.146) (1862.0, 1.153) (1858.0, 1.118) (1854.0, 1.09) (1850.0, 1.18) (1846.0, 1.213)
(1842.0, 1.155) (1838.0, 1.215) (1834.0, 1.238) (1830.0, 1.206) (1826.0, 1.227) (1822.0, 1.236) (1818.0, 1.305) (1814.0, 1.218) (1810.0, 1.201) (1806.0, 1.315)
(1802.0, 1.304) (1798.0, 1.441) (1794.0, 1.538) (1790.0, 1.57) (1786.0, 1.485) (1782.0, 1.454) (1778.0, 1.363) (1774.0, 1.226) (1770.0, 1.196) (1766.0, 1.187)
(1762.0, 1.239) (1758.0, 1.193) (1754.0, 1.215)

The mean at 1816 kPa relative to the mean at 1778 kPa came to 0.92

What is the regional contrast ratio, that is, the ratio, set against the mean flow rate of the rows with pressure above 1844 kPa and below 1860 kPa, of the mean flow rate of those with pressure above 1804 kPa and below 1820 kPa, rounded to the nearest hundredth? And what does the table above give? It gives 1.10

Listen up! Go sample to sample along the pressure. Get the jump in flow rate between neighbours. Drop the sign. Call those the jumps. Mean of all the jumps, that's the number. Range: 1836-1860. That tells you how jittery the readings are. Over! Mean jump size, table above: 0.054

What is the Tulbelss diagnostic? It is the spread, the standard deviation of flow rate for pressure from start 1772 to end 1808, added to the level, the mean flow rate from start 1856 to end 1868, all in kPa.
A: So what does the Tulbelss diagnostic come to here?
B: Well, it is 1.25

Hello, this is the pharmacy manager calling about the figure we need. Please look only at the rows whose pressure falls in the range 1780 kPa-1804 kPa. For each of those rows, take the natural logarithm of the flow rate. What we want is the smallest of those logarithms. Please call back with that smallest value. 0.27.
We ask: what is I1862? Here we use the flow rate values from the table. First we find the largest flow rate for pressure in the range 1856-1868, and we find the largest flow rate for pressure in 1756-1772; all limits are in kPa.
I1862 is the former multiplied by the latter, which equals 1.43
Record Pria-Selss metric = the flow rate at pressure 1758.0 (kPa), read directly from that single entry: 1.193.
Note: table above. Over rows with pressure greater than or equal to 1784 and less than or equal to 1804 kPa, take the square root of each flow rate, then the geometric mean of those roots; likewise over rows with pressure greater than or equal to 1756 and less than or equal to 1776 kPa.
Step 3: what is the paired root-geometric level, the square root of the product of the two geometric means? 1.15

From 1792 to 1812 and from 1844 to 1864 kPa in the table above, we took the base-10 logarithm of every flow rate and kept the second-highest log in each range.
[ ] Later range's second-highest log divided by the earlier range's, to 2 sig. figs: 0.45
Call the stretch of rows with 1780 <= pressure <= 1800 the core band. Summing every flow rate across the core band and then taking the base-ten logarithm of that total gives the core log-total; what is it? 0.87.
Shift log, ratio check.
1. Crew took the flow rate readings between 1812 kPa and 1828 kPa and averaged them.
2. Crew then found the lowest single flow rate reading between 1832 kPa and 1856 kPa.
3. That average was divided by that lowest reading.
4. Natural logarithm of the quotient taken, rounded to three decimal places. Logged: 0.134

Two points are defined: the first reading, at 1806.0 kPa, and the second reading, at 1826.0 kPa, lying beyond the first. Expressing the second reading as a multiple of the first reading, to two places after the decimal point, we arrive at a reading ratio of 0.93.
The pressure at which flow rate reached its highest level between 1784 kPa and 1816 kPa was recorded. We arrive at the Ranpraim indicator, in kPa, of 1790.0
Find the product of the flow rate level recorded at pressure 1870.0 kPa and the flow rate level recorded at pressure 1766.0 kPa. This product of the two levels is 1.32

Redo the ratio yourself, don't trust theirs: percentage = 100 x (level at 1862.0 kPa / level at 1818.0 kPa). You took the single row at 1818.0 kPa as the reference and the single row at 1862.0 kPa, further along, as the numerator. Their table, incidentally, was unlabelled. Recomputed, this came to 88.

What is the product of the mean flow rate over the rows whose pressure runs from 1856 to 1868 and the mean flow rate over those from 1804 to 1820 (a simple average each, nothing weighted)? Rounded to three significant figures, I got 1.43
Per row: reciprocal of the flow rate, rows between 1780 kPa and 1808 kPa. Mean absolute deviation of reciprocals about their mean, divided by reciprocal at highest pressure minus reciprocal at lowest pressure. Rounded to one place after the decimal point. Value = 0.5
